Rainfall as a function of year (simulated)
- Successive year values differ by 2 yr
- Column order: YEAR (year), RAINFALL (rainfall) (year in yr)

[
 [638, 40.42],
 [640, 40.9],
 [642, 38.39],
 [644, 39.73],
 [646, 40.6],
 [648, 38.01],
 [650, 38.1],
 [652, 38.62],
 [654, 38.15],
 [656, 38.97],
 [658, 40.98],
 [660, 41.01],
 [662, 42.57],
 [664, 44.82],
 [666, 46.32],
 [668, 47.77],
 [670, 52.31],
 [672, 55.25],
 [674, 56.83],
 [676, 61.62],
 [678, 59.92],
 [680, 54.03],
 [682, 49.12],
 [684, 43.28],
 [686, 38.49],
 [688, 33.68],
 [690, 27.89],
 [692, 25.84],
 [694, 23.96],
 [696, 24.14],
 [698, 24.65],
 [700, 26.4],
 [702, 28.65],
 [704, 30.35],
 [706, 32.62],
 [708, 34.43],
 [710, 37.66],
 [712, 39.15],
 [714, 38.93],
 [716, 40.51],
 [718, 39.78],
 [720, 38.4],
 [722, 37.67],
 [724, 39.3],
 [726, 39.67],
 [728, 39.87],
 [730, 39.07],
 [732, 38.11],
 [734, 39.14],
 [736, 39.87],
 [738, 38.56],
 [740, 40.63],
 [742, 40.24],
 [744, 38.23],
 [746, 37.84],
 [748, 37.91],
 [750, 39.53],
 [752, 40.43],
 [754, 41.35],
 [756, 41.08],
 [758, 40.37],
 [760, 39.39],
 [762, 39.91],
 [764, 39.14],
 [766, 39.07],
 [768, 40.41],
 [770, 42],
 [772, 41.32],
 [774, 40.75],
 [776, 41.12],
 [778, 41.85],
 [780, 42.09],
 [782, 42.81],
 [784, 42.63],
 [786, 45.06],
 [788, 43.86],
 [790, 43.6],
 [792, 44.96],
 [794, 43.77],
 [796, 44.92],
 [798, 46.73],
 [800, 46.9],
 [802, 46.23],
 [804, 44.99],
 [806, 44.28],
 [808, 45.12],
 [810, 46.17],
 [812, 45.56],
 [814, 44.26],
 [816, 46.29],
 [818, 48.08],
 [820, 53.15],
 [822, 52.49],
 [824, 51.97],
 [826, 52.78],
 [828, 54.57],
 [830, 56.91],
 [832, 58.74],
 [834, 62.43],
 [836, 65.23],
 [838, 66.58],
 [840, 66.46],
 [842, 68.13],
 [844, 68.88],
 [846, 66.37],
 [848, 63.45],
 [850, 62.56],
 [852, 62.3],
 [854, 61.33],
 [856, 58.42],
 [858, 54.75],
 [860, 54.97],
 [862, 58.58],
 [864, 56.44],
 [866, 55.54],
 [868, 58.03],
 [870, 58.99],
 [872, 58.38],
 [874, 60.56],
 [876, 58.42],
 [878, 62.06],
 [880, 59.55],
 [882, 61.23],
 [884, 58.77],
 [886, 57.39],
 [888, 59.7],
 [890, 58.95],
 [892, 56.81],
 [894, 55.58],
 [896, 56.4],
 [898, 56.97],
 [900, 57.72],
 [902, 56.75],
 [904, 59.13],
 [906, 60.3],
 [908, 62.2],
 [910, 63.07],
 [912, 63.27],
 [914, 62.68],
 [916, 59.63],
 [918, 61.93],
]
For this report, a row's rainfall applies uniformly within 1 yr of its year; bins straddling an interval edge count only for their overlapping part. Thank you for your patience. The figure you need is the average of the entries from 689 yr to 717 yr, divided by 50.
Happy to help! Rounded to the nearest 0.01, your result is 0.62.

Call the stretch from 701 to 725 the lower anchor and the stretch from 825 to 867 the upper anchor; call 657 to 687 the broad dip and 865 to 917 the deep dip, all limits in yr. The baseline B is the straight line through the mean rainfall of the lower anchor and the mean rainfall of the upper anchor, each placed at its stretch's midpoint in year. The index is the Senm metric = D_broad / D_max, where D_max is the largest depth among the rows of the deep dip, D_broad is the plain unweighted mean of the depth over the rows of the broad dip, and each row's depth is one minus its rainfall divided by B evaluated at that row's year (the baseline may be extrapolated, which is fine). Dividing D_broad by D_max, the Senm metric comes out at -3.4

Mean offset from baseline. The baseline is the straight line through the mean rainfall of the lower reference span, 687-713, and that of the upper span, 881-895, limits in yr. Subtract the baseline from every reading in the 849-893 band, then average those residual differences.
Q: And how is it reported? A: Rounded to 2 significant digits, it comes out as 3.0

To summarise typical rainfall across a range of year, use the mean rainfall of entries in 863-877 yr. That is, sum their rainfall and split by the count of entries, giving 58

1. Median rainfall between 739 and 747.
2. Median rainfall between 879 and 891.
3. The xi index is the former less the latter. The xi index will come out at -20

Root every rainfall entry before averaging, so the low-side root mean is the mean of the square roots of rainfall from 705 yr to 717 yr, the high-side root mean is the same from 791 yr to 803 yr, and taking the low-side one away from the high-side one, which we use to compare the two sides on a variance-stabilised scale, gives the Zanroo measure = 0.65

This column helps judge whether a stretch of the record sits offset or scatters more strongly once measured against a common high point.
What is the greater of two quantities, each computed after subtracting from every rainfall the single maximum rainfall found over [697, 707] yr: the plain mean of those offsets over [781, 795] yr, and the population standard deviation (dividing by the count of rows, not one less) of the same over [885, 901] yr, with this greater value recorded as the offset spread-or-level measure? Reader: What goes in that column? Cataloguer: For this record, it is 11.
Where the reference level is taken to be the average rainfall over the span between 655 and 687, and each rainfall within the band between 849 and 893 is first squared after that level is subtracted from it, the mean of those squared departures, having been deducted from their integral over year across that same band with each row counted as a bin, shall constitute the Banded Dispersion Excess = 4930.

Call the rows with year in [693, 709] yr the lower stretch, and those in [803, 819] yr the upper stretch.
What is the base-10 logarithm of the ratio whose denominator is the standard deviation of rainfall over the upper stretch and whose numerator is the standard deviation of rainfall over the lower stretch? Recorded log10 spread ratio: 0.50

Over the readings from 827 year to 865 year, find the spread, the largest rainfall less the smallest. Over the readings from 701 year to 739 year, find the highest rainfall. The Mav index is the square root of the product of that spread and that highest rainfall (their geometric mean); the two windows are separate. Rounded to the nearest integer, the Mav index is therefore 24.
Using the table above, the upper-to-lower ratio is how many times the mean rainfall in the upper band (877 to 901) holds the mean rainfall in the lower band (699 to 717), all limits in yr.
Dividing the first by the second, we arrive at 1.7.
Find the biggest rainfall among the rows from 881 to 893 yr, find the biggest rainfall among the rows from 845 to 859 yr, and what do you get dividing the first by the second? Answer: 0.92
